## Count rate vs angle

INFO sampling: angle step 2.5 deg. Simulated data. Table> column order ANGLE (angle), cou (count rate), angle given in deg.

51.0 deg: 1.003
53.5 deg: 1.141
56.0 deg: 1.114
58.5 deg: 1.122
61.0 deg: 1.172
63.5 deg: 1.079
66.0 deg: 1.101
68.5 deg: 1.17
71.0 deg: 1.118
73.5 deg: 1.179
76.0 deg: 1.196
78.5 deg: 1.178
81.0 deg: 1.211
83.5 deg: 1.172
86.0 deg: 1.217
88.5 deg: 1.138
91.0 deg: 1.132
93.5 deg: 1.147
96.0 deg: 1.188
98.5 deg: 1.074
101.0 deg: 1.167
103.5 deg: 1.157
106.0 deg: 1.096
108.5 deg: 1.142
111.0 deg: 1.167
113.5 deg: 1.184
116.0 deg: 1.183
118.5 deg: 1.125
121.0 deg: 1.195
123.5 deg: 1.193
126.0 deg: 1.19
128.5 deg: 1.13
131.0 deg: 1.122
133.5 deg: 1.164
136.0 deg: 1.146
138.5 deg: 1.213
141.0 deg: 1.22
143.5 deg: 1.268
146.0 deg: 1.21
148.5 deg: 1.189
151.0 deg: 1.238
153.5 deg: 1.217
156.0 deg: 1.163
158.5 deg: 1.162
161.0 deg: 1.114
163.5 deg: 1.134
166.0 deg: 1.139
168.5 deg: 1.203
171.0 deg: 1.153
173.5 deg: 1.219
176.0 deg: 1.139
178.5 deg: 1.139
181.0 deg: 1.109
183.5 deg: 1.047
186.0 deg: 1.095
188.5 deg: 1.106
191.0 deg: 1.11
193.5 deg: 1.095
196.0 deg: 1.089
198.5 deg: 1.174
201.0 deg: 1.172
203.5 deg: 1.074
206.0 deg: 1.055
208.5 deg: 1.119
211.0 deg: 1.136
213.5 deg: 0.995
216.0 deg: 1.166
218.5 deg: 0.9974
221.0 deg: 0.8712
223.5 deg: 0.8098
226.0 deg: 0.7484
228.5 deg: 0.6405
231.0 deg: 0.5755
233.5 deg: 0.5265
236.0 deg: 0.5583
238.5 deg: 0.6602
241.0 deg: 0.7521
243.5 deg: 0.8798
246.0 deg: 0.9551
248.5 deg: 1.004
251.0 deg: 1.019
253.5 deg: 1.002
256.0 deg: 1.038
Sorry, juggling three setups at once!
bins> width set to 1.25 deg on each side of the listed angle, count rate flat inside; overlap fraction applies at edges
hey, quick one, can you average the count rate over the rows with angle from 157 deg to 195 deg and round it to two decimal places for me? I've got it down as 1.13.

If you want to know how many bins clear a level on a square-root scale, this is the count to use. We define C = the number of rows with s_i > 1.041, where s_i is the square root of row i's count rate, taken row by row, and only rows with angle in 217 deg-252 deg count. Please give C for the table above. 0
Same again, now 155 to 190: 13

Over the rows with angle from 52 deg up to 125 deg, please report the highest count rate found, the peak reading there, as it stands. 1.217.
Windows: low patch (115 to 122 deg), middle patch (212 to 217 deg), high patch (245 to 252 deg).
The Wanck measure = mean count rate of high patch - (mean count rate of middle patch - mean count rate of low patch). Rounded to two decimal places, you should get 1.08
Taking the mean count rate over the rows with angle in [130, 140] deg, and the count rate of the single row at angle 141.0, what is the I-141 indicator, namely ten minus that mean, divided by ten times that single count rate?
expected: 0.72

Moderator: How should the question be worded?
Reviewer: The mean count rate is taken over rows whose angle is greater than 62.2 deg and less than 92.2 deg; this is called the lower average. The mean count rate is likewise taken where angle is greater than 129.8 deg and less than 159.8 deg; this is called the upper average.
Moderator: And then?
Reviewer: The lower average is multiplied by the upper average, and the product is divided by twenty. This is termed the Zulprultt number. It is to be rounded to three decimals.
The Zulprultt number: 0.069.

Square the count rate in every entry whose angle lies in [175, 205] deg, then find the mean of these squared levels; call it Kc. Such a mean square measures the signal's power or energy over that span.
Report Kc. 1.24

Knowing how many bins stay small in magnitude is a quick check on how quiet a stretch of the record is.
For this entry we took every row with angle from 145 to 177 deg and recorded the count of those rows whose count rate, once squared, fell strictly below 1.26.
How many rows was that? 1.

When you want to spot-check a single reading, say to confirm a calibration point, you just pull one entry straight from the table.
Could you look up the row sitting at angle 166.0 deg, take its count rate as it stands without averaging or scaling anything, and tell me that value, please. 1.139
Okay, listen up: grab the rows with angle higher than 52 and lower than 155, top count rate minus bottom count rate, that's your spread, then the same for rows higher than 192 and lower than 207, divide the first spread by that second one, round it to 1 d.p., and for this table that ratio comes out 1.6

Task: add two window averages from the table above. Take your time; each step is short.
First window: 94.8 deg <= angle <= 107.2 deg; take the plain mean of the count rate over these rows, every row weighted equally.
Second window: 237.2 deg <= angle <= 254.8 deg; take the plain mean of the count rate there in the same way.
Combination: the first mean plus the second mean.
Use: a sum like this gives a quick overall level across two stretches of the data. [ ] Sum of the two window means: 2.03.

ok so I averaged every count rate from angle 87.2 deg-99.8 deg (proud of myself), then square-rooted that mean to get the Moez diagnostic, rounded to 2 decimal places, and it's 1.07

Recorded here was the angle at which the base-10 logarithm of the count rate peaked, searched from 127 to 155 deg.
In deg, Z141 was 143.5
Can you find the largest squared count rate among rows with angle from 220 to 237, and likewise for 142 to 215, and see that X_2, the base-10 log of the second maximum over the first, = 0.33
